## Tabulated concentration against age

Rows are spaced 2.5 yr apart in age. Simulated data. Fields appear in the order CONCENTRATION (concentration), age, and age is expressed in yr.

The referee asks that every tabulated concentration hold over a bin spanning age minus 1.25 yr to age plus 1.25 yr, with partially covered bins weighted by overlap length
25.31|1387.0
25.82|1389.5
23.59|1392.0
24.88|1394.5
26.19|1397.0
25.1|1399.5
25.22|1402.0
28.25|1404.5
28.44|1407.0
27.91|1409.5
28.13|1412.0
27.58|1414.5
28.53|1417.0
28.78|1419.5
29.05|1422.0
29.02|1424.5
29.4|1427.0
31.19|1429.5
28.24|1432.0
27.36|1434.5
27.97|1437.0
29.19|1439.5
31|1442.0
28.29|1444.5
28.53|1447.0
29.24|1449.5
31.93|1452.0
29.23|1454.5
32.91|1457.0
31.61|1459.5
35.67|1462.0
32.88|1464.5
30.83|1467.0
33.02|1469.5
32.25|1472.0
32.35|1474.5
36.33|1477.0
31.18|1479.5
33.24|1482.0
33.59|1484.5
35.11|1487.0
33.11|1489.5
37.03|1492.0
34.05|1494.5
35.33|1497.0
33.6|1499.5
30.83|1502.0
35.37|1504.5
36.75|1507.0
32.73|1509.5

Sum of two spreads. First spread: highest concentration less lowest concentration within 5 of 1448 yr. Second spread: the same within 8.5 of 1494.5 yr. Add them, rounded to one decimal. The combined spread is 9.8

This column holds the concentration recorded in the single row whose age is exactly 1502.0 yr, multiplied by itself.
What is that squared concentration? 950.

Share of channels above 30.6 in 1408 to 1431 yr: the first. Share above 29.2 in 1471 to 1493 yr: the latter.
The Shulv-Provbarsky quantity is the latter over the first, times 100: 900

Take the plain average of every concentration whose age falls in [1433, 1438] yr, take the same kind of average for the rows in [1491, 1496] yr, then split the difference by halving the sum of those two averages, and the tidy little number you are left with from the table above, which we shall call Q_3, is 31.6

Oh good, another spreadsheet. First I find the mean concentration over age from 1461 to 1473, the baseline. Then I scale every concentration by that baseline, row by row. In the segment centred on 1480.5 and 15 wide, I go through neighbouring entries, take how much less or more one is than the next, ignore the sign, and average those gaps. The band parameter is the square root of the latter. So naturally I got 0.28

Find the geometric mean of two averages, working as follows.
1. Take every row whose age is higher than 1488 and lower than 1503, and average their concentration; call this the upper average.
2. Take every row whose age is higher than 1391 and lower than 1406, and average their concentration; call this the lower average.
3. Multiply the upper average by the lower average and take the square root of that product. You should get 29.5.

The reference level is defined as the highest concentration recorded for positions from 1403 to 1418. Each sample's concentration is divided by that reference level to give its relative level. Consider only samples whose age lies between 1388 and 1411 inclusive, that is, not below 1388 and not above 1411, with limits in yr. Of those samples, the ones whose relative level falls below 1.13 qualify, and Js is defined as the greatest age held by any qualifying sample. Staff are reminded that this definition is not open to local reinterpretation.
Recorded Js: 1409.5 yr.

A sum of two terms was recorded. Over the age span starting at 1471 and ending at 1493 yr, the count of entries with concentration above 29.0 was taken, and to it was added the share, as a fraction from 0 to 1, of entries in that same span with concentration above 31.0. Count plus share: 10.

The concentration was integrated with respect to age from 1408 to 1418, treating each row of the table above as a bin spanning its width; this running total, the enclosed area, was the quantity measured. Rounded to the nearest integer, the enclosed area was 280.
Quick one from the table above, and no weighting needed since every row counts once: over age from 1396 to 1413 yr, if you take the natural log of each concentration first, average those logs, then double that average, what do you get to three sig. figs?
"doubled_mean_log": 6.59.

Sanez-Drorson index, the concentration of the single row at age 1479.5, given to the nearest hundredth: 31.18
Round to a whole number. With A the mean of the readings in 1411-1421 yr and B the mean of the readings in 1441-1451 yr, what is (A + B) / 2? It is 29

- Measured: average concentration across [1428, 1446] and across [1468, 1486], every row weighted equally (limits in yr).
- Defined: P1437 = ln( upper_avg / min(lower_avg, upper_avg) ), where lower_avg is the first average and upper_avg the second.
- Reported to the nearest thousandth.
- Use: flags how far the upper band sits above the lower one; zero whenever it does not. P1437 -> 0.132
